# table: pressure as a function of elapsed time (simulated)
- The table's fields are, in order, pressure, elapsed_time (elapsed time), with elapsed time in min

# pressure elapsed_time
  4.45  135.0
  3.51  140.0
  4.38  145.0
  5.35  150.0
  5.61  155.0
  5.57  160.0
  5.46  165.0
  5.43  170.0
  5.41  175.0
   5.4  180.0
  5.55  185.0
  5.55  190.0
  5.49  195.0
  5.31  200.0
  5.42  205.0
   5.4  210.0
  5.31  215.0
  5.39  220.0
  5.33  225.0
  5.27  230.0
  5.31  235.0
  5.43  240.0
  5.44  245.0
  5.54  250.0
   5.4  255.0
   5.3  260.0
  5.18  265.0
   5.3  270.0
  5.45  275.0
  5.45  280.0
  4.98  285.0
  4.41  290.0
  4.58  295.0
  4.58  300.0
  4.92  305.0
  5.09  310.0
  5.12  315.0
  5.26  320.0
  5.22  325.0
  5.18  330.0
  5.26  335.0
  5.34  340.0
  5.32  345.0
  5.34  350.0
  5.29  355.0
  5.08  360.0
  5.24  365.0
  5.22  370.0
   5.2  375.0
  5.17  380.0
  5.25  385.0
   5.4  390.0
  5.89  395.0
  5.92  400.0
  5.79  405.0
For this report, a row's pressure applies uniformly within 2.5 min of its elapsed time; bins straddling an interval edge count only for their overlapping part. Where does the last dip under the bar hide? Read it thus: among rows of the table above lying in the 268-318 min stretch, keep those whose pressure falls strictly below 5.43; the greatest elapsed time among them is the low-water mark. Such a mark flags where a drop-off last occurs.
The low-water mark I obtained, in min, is 315.0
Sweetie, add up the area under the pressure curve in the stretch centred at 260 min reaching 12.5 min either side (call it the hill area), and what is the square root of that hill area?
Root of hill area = 11.6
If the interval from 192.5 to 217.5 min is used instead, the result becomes 11.6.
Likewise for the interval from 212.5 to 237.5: 11.5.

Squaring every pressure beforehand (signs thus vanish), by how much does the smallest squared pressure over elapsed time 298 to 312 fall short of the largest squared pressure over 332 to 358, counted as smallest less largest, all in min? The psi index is -7.5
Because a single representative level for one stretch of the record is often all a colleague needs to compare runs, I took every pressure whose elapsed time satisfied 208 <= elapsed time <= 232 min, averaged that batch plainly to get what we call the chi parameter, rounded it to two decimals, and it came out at 5.34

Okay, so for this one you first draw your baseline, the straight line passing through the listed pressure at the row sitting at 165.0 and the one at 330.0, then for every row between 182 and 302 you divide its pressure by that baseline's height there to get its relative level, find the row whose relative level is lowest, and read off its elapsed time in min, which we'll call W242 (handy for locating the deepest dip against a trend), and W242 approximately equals 290.0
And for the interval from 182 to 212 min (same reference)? 200.0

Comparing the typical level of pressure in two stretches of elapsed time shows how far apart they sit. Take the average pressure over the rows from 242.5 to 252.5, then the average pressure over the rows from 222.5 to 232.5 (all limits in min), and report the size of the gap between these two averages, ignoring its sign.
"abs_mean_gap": 0.19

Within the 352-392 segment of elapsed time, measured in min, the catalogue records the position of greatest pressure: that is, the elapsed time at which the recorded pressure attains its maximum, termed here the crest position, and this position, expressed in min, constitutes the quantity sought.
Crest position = 390.0 min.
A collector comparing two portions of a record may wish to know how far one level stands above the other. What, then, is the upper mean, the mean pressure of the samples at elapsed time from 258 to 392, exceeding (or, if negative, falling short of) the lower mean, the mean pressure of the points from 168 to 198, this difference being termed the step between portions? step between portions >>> -0.32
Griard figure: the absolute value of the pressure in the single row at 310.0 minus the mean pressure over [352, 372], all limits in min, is 0.12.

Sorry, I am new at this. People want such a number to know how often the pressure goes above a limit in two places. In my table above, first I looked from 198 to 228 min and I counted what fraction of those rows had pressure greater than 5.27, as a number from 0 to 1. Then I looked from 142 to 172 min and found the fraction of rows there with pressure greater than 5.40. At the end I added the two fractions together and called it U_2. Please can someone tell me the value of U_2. 1.7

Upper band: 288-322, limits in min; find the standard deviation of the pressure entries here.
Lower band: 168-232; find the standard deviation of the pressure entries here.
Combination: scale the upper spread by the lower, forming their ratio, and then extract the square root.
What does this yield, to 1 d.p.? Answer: 1.9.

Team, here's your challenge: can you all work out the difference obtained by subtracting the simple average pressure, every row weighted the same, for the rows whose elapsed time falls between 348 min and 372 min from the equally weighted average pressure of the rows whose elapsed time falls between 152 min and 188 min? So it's 0.26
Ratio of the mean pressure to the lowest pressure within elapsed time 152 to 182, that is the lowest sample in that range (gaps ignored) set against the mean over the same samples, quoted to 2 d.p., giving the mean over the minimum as 1.01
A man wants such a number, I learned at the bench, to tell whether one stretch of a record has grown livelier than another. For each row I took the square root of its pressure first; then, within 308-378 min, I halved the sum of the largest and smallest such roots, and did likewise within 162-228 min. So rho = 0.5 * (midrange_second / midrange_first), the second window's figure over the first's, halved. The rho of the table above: 0.510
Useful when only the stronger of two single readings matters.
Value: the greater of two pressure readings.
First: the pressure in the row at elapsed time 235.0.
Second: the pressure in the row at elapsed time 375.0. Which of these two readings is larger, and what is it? 5.31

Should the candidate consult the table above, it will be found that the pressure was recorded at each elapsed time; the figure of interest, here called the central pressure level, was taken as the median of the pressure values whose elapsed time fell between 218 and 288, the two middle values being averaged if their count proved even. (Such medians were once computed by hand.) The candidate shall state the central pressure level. 5.36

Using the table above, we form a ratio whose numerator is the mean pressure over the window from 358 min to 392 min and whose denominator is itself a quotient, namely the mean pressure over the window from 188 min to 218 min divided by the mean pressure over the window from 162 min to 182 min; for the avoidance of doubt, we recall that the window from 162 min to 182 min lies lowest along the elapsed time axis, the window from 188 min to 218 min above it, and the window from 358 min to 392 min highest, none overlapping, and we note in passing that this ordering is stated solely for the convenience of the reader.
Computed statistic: 5.2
